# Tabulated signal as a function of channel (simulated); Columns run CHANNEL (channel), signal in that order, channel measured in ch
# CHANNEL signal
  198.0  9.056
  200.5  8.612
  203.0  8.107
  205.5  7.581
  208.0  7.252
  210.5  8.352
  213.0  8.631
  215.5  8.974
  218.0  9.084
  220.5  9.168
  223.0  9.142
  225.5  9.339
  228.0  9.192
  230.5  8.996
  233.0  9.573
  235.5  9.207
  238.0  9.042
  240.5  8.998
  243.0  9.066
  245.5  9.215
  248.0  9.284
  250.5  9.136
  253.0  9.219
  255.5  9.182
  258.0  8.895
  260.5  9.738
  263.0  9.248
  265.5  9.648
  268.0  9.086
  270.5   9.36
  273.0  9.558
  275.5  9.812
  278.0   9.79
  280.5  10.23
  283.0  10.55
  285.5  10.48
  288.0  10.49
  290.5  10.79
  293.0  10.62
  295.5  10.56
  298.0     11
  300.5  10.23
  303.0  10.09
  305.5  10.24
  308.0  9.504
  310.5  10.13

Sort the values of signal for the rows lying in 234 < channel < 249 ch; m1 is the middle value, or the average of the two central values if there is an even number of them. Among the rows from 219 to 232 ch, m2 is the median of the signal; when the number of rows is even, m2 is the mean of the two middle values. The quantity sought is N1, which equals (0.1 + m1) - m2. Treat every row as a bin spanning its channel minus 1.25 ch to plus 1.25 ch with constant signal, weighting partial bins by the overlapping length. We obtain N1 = 0.1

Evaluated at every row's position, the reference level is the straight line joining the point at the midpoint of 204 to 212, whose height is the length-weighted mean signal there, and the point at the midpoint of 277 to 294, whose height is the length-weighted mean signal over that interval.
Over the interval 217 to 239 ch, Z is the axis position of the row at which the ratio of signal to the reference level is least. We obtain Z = 238.0 ch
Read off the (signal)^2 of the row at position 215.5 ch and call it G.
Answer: 81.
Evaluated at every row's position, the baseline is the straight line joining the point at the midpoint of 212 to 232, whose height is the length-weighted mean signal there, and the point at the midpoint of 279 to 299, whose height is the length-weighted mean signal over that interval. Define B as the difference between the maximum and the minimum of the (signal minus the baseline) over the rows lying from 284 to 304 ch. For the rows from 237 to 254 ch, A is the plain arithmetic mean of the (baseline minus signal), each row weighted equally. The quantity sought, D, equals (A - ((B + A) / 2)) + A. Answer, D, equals 0.19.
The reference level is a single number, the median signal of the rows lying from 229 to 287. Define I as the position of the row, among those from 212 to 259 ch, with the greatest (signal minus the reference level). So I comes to 233.0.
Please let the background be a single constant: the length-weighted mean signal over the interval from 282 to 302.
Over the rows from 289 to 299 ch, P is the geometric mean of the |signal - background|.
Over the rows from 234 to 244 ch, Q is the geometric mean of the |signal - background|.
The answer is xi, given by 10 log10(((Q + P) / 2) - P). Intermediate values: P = 0.09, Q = 1.50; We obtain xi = -1.5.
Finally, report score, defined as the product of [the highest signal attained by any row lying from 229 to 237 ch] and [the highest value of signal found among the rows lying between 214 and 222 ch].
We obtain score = 88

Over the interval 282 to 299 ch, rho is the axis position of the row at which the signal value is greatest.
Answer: 298.0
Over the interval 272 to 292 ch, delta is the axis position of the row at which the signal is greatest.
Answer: 290.5 ch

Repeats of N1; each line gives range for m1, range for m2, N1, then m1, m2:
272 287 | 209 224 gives 1.1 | 10.0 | 9.0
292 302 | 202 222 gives 2.2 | 10.6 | 8.5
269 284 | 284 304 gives -0.6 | 9.8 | 10.5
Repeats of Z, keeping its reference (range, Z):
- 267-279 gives 268.0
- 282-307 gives 303.0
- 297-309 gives 308.0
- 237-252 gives 250.5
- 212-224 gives 213.0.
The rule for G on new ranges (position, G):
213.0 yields 74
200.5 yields 74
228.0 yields 84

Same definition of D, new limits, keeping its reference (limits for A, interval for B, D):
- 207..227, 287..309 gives -0.53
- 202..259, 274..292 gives 0.20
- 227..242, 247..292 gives -0.33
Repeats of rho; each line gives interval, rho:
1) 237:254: 248.0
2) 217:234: 233.0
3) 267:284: 283.0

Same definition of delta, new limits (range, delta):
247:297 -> 290.5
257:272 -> 260.5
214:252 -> 233.0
